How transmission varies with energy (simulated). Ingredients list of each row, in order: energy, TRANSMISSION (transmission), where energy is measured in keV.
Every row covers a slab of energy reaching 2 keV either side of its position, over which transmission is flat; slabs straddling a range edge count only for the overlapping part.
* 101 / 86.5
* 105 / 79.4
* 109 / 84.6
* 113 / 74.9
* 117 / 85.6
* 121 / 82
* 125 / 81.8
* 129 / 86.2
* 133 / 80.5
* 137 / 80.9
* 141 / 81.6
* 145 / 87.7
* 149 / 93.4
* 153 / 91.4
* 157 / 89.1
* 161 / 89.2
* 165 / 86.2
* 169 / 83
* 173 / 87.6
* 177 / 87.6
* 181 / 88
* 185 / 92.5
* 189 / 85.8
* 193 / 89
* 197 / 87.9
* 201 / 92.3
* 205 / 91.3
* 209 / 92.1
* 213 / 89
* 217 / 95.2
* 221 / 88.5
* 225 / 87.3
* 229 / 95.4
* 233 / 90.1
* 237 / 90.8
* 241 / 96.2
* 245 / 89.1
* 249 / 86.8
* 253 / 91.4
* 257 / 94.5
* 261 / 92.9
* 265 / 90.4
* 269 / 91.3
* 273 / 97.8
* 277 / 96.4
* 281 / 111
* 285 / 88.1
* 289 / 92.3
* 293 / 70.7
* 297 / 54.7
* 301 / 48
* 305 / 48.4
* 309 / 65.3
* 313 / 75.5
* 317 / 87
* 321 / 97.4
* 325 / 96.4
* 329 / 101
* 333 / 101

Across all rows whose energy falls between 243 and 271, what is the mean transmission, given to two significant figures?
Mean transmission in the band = 91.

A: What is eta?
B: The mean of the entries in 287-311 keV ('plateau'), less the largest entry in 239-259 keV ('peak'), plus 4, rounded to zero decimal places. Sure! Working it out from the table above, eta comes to -29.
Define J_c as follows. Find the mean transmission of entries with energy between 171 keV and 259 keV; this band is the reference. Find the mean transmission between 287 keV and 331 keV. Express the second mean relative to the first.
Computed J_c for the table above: 0.84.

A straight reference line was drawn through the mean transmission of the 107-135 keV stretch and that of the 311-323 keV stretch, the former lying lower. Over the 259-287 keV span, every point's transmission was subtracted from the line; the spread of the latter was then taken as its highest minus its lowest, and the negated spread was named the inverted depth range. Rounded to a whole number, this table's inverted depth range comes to -23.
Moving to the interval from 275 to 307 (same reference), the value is -63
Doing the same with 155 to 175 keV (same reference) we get -6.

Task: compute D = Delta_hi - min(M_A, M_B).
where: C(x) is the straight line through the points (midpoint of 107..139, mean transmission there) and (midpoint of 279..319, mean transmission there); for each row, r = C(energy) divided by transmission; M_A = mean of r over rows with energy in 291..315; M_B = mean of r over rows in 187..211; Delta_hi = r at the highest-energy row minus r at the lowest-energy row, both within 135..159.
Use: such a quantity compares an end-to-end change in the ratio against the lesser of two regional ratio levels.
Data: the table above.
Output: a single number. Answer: -0.98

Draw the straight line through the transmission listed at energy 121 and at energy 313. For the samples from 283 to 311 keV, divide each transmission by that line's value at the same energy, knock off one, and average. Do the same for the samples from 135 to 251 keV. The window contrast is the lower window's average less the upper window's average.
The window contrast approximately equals 0.243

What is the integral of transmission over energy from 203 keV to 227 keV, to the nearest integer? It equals 2174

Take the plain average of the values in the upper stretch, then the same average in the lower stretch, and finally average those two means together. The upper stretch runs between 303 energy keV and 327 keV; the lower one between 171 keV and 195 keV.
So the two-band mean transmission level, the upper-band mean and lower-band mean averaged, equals 83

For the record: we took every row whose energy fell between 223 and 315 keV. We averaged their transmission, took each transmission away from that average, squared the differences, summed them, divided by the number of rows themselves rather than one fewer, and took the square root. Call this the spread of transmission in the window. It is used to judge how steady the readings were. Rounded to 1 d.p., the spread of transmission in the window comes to 16.0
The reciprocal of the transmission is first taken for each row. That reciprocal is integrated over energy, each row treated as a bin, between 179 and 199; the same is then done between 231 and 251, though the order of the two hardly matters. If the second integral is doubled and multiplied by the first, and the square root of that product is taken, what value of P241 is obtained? 0.316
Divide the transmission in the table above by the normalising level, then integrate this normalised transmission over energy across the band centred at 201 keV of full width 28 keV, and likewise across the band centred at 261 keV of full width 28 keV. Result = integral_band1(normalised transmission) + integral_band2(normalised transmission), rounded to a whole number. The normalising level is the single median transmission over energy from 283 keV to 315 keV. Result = 75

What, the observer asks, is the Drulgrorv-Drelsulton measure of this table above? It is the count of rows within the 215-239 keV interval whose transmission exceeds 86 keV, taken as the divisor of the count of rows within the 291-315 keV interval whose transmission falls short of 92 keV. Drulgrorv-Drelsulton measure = 1.00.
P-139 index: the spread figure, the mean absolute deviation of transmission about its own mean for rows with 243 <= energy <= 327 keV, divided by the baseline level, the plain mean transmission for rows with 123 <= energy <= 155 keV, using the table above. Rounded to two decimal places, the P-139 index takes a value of 0.16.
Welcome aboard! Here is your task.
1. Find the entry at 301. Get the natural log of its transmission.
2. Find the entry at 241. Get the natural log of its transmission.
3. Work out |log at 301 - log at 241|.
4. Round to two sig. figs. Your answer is 0.70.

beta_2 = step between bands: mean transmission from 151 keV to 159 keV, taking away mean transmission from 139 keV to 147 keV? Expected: 5.6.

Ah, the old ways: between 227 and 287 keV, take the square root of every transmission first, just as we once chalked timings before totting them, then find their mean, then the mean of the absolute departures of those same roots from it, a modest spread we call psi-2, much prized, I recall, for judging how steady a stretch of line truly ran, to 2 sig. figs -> 0.21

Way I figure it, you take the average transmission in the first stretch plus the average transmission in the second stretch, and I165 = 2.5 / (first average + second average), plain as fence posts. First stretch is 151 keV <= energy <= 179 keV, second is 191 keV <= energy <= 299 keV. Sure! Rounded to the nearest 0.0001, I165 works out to 0.0141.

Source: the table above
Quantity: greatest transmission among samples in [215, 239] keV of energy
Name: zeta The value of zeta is 95.4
